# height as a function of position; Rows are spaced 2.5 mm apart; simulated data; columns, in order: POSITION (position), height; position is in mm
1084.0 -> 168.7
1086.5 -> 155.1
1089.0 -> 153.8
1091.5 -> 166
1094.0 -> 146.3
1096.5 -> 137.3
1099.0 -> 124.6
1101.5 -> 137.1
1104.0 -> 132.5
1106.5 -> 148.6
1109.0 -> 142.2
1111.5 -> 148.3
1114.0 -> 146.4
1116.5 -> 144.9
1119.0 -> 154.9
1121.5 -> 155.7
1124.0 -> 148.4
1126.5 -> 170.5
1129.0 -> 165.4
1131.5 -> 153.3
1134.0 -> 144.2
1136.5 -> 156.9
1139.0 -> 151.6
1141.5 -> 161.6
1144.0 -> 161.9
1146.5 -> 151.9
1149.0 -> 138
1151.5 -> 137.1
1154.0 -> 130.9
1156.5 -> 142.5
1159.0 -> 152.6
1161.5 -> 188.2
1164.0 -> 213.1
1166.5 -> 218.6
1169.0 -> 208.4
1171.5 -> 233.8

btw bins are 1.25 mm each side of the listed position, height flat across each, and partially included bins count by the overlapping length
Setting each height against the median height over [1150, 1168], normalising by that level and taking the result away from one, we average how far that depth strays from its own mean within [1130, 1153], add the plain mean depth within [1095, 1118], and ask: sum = 0.13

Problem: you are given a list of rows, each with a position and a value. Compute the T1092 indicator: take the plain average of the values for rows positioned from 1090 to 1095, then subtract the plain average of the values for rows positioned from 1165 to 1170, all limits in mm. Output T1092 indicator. -57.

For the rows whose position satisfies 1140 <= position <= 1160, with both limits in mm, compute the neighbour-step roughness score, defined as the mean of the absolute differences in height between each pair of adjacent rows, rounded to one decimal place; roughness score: 7.6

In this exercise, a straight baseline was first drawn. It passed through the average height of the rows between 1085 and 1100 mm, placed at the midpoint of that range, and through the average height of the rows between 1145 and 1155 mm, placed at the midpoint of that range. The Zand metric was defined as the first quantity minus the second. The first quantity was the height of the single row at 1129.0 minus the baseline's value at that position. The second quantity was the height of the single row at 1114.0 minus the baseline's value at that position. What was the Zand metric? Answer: 21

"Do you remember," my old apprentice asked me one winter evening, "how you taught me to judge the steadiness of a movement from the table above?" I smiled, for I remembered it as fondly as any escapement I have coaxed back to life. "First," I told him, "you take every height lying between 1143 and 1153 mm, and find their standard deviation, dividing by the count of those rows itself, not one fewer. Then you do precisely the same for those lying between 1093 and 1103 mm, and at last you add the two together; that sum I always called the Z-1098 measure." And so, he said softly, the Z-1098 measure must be 18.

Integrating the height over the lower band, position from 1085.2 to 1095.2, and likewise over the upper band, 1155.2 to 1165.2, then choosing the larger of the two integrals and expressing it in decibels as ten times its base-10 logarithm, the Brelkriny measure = 32.4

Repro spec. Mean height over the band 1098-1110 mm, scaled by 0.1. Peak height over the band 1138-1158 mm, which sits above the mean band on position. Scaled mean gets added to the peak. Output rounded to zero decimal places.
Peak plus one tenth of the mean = 176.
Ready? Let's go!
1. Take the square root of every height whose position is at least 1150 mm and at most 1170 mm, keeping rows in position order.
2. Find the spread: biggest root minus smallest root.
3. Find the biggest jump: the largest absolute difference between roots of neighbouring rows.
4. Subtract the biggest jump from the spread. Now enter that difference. 2.0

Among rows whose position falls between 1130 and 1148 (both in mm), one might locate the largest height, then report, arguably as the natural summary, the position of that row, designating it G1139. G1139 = 1144.0 mm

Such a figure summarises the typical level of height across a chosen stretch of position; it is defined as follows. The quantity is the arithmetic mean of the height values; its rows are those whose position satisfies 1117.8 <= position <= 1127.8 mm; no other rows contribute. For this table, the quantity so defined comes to 157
